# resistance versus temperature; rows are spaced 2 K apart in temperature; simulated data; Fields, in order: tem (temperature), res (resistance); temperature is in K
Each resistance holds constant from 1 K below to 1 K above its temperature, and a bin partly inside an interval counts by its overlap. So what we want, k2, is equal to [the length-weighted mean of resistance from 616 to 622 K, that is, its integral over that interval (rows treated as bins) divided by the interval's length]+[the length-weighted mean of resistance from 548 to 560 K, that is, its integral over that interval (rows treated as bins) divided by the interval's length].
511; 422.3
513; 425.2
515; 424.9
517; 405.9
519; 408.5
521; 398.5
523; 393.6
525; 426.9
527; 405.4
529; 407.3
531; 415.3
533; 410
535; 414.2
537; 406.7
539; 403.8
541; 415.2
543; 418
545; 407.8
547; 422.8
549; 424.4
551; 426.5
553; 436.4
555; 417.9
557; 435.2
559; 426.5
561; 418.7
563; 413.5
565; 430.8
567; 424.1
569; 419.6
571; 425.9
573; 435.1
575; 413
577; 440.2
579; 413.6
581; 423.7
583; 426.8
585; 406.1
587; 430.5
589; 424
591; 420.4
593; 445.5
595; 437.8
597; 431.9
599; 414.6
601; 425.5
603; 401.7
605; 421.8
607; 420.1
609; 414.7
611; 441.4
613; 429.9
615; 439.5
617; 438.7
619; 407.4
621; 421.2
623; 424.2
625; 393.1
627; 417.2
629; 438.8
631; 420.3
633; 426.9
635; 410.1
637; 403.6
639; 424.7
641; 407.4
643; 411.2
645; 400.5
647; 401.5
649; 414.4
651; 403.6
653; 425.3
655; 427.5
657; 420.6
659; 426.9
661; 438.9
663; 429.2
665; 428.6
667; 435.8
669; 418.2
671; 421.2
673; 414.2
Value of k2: 850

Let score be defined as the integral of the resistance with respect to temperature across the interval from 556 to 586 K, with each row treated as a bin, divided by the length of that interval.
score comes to 424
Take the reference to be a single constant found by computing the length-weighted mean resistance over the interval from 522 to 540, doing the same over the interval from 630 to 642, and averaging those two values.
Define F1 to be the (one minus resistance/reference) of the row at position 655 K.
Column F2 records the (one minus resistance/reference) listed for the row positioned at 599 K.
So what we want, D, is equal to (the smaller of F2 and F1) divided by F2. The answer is 7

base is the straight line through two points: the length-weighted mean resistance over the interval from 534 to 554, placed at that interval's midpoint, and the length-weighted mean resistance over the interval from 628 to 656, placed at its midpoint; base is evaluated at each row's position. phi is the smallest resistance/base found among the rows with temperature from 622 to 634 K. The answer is 0.945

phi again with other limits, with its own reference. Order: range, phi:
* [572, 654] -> 0.945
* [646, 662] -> 0.967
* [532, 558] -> 0.967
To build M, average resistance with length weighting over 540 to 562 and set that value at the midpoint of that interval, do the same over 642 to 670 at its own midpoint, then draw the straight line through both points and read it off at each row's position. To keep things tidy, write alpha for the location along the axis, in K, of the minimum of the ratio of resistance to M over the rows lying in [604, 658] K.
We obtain 625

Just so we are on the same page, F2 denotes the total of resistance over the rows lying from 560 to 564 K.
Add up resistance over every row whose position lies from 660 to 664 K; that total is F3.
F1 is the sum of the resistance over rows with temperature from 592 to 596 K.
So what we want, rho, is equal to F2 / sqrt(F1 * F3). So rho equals 0.950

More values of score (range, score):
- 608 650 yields 418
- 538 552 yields 417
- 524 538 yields 412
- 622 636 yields 419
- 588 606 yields 425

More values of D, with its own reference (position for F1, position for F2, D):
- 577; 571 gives 2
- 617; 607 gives 3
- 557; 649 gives 11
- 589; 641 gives -2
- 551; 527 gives -2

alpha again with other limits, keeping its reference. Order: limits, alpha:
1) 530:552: 539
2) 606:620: 619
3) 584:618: 603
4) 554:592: 585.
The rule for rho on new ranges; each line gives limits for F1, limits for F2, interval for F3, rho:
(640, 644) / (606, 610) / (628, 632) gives 0.995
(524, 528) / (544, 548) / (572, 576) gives 0.989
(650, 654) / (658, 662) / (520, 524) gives 1.069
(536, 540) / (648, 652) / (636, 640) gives 0.998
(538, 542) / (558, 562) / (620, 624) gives 1.016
